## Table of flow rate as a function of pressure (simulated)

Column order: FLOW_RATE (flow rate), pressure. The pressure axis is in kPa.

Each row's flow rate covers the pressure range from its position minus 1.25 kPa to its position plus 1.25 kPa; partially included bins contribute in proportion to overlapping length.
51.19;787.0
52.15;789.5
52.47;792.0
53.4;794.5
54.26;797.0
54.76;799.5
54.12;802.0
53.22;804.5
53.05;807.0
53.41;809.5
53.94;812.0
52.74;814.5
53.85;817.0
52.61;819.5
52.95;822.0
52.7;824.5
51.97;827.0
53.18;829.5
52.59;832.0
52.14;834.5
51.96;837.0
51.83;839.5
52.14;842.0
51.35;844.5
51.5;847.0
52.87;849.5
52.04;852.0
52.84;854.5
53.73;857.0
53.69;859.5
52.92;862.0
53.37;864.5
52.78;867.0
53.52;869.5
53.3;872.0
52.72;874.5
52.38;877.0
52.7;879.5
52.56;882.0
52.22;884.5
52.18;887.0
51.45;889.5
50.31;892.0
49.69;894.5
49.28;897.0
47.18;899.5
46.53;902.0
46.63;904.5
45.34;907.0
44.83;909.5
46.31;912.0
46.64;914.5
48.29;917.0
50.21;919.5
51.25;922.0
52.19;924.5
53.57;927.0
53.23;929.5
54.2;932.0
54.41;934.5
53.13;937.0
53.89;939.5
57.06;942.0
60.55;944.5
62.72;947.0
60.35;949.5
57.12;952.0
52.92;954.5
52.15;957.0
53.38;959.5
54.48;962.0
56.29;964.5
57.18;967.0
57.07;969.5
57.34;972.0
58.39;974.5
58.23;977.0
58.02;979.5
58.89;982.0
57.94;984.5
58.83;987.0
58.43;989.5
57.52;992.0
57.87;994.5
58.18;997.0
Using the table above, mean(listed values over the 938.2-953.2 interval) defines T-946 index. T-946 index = 59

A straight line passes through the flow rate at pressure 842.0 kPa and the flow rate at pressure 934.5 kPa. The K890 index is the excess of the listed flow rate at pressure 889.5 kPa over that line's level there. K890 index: -1.9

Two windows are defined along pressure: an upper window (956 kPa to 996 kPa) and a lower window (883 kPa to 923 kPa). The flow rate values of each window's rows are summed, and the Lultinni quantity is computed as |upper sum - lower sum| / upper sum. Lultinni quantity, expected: 0.15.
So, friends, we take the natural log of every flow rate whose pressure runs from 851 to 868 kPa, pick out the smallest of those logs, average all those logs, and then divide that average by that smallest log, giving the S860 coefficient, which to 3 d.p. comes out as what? 1.005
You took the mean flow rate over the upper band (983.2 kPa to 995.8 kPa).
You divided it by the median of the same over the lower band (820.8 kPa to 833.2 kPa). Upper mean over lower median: 1.1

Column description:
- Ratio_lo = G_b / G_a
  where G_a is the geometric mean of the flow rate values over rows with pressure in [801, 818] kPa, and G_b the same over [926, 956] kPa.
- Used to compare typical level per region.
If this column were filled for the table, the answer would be 1.05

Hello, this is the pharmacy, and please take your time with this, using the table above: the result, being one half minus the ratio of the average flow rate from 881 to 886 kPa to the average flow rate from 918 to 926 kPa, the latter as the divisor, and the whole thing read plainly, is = -0.523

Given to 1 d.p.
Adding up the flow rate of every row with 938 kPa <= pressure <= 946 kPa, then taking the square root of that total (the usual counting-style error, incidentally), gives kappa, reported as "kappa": 13.1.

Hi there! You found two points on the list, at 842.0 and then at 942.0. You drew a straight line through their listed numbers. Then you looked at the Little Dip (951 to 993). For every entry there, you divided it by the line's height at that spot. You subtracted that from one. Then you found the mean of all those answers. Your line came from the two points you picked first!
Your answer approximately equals 0.031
